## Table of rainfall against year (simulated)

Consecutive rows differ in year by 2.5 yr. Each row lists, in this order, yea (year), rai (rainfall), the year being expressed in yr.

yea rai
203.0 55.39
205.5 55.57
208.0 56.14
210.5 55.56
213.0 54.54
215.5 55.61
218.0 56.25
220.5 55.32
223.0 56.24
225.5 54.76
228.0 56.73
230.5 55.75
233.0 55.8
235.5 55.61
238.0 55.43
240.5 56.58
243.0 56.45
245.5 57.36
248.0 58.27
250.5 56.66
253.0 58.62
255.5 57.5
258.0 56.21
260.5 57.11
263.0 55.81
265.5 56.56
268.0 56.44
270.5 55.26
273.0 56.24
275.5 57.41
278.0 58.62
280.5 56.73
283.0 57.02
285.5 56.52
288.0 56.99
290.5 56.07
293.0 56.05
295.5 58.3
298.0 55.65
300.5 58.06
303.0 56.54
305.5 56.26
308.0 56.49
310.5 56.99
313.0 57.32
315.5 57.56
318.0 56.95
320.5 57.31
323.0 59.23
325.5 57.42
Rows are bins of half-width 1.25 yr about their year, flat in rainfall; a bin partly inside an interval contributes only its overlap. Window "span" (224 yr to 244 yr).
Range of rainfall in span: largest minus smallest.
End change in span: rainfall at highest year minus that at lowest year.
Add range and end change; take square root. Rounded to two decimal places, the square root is 1.91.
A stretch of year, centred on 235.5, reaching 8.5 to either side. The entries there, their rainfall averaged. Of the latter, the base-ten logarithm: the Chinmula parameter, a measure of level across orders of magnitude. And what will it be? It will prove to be 1.75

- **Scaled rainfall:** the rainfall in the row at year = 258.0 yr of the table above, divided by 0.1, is 562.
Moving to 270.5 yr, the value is 553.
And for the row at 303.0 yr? 565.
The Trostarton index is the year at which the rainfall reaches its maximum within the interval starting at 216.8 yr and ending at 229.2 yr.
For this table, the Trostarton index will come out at 228.0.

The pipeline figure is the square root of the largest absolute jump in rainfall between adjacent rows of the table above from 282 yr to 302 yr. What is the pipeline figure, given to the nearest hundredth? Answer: 1.63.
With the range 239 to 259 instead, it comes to 1.40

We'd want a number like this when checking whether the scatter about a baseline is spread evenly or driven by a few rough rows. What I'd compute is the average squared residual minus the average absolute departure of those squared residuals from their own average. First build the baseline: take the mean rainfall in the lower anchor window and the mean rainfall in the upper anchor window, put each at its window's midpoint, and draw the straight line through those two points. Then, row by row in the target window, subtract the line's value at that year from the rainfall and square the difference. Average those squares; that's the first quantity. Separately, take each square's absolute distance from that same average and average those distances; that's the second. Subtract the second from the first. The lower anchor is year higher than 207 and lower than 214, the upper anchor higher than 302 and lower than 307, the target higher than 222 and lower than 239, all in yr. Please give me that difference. -0.02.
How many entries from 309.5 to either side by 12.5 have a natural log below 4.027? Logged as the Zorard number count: 1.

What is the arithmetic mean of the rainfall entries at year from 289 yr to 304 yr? 56.8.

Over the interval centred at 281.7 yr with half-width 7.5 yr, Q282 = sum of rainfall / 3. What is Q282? 114.4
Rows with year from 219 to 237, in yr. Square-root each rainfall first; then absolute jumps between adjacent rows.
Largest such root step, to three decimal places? 0.132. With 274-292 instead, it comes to 0.124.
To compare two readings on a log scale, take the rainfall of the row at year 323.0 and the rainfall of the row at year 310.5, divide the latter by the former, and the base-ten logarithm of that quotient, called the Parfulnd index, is -0.017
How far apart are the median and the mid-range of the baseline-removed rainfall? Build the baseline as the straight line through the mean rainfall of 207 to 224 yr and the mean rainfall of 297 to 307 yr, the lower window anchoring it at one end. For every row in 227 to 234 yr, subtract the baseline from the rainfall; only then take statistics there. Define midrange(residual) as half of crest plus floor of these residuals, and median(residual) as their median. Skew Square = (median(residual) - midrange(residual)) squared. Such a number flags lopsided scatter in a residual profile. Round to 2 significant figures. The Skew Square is 0.23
